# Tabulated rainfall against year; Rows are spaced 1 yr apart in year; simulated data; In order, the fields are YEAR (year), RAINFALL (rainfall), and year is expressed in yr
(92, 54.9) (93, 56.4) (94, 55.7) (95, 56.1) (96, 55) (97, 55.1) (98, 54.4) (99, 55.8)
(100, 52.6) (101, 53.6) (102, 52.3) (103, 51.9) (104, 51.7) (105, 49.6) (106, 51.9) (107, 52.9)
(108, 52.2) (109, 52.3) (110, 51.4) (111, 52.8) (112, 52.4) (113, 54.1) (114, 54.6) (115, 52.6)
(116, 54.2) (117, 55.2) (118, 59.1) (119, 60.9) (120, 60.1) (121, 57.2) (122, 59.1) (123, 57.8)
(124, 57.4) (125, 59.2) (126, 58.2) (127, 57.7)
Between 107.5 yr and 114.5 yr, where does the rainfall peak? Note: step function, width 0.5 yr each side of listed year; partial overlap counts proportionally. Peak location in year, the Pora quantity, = 114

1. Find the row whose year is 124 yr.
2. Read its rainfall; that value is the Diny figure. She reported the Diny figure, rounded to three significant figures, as 57.4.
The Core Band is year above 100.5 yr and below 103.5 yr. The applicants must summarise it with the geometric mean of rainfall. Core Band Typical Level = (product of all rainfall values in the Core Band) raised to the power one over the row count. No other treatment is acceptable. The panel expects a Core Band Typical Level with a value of 53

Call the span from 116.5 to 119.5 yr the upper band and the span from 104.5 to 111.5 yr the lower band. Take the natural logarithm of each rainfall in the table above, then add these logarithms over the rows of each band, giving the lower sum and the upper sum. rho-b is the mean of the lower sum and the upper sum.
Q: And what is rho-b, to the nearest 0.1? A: 19.9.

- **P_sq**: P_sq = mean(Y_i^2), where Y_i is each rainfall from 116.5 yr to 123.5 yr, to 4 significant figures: 3424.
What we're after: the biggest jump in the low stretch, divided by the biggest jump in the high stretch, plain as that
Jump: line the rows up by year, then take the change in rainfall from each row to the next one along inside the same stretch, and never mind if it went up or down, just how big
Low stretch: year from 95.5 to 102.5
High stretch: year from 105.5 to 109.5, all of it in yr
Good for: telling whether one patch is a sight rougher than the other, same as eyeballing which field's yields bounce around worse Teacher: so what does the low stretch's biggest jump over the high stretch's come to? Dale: 3.20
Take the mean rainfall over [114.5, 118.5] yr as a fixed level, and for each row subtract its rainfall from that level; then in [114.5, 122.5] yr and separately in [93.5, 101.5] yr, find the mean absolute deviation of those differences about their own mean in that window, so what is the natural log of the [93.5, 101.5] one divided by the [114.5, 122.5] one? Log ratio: -1.0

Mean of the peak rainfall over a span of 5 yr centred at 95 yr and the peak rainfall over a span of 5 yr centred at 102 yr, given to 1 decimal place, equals 55.0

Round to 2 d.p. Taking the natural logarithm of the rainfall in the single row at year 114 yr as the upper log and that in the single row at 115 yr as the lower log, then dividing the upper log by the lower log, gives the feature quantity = 1.01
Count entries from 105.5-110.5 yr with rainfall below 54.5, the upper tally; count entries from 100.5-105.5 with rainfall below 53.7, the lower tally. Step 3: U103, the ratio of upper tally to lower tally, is 1.0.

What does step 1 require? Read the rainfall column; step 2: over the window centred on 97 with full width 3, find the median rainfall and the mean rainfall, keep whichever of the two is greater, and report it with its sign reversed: -55.0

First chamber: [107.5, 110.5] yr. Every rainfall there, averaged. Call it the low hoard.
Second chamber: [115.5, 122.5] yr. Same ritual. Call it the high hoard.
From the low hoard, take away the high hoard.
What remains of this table -6.0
